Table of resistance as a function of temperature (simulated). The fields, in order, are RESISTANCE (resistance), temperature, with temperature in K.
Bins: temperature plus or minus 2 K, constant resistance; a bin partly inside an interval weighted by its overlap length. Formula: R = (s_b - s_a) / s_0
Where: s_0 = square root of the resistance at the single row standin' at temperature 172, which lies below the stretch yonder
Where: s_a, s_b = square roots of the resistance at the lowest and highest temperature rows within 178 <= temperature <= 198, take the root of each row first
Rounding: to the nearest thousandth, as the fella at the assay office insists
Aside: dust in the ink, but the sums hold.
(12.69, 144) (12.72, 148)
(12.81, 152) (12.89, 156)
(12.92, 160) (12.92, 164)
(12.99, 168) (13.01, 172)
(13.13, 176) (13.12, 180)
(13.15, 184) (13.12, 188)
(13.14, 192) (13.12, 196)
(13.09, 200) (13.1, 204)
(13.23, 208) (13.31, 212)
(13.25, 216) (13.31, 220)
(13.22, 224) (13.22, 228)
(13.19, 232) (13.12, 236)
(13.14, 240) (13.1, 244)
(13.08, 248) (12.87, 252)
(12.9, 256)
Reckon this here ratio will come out 0.000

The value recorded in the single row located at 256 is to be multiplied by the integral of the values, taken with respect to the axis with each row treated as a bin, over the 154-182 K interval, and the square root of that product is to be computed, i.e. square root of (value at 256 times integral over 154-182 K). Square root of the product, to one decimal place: 68.5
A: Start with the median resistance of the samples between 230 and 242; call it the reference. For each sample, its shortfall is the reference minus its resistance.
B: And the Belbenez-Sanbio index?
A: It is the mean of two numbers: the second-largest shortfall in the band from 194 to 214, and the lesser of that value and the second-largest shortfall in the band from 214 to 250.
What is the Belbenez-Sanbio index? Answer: 0.04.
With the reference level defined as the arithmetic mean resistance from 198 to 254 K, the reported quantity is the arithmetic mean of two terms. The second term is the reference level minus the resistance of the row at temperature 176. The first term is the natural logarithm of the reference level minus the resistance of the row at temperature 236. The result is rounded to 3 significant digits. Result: -1.60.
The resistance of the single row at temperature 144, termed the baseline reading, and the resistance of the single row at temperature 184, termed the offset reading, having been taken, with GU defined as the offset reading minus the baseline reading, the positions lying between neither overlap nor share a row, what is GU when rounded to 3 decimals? 0.460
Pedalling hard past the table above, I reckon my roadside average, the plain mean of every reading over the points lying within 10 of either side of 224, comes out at 13.2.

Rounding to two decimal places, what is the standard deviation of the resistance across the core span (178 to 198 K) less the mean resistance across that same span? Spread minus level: -13.12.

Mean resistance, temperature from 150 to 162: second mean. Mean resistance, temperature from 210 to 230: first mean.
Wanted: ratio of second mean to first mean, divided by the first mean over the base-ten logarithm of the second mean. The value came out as 0.0812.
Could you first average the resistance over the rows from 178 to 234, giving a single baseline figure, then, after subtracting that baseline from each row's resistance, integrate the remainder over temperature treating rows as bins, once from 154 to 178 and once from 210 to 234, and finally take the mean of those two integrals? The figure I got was -1.7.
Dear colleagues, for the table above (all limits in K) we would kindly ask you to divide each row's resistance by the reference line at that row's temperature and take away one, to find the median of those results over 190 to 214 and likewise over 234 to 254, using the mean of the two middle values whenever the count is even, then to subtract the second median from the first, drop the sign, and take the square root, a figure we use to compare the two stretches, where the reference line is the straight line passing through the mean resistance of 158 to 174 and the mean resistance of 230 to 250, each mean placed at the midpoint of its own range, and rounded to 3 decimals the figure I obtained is 0.104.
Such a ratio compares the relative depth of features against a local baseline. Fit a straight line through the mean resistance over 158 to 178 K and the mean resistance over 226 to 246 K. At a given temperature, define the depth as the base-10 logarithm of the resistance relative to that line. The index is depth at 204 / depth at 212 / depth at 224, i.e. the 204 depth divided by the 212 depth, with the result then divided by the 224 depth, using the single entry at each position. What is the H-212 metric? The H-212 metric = 33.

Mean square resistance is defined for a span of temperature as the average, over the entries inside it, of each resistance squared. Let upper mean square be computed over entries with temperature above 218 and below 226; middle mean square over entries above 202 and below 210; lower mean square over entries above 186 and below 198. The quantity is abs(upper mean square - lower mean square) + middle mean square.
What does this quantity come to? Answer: 177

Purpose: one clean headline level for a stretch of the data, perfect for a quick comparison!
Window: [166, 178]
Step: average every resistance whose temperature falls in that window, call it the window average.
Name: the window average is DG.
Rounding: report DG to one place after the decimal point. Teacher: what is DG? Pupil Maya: 13.0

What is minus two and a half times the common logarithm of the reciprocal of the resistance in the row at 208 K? 2.80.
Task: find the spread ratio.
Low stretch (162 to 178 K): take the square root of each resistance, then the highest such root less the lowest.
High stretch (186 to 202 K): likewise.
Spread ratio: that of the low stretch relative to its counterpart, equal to 4.2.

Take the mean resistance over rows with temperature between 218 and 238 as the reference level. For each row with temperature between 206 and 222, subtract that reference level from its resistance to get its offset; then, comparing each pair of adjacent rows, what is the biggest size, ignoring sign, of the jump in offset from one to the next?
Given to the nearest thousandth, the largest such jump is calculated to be 0.080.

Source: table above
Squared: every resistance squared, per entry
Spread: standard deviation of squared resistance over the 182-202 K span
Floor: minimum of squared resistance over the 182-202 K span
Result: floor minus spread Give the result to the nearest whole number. 171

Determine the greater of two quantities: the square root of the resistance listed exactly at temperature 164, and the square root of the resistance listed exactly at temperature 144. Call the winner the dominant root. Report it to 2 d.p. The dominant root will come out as 3.59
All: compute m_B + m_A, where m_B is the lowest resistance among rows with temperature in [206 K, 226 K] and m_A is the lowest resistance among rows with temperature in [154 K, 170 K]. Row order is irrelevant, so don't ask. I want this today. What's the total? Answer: 26.1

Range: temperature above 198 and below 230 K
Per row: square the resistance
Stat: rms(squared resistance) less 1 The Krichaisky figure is 174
